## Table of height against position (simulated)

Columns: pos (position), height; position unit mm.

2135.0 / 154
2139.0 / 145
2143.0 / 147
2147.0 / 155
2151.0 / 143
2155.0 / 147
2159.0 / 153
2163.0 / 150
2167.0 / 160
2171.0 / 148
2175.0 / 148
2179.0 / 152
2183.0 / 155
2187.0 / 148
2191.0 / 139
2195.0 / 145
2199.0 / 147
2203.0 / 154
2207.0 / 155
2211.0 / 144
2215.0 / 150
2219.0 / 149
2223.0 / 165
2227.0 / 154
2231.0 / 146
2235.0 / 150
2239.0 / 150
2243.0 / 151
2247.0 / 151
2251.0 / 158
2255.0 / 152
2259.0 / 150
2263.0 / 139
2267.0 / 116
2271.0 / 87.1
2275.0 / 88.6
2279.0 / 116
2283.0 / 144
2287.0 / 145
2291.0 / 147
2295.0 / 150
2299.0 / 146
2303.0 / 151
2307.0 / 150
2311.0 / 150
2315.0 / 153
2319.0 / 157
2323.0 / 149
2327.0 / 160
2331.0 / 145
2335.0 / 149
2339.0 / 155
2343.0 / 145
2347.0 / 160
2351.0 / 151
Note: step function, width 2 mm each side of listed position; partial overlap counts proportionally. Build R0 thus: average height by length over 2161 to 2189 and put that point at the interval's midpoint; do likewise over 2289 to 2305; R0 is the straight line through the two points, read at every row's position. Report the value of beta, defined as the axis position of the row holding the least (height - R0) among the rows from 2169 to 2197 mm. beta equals 2191.0 mm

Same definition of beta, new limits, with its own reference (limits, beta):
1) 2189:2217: 2191.0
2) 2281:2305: 2283.0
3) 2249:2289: 2271.0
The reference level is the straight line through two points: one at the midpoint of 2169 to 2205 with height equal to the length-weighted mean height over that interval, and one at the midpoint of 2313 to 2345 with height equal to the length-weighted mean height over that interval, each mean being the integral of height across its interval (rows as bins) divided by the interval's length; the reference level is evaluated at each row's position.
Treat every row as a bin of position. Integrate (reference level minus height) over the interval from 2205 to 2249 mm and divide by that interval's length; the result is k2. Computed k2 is -2.0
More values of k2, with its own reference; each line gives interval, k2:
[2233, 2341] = 7.7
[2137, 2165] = -0.9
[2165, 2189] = -3.6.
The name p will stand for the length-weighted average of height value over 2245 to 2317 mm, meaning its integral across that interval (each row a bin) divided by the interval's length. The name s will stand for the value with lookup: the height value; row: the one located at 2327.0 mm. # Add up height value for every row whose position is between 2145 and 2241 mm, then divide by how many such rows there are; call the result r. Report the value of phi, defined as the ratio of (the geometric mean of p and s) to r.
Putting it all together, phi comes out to 0.99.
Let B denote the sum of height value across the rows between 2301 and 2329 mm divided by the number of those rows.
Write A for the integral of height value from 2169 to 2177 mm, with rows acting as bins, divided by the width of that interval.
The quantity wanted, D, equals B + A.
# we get 301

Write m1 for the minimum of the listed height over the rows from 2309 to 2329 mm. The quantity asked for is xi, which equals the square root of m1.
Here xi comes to 12.2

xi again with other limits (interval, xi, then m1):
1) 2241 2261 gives 12.2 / 150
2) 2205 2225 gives 12.0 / 144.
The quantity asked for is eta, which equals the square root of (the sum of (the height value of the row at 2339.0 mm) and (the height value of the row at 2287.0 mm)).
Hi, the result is 17.32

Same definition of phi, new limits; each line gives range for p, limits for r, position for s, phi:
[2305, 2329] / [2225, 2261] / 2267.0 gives 0.88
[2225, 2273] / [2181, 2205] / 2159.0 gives 1.00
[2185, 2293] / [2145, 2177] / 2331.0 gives 0.95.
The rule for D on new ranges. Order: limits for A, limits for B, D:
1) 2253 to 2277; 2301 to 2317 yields 273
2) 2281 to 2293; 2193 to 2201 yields 291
